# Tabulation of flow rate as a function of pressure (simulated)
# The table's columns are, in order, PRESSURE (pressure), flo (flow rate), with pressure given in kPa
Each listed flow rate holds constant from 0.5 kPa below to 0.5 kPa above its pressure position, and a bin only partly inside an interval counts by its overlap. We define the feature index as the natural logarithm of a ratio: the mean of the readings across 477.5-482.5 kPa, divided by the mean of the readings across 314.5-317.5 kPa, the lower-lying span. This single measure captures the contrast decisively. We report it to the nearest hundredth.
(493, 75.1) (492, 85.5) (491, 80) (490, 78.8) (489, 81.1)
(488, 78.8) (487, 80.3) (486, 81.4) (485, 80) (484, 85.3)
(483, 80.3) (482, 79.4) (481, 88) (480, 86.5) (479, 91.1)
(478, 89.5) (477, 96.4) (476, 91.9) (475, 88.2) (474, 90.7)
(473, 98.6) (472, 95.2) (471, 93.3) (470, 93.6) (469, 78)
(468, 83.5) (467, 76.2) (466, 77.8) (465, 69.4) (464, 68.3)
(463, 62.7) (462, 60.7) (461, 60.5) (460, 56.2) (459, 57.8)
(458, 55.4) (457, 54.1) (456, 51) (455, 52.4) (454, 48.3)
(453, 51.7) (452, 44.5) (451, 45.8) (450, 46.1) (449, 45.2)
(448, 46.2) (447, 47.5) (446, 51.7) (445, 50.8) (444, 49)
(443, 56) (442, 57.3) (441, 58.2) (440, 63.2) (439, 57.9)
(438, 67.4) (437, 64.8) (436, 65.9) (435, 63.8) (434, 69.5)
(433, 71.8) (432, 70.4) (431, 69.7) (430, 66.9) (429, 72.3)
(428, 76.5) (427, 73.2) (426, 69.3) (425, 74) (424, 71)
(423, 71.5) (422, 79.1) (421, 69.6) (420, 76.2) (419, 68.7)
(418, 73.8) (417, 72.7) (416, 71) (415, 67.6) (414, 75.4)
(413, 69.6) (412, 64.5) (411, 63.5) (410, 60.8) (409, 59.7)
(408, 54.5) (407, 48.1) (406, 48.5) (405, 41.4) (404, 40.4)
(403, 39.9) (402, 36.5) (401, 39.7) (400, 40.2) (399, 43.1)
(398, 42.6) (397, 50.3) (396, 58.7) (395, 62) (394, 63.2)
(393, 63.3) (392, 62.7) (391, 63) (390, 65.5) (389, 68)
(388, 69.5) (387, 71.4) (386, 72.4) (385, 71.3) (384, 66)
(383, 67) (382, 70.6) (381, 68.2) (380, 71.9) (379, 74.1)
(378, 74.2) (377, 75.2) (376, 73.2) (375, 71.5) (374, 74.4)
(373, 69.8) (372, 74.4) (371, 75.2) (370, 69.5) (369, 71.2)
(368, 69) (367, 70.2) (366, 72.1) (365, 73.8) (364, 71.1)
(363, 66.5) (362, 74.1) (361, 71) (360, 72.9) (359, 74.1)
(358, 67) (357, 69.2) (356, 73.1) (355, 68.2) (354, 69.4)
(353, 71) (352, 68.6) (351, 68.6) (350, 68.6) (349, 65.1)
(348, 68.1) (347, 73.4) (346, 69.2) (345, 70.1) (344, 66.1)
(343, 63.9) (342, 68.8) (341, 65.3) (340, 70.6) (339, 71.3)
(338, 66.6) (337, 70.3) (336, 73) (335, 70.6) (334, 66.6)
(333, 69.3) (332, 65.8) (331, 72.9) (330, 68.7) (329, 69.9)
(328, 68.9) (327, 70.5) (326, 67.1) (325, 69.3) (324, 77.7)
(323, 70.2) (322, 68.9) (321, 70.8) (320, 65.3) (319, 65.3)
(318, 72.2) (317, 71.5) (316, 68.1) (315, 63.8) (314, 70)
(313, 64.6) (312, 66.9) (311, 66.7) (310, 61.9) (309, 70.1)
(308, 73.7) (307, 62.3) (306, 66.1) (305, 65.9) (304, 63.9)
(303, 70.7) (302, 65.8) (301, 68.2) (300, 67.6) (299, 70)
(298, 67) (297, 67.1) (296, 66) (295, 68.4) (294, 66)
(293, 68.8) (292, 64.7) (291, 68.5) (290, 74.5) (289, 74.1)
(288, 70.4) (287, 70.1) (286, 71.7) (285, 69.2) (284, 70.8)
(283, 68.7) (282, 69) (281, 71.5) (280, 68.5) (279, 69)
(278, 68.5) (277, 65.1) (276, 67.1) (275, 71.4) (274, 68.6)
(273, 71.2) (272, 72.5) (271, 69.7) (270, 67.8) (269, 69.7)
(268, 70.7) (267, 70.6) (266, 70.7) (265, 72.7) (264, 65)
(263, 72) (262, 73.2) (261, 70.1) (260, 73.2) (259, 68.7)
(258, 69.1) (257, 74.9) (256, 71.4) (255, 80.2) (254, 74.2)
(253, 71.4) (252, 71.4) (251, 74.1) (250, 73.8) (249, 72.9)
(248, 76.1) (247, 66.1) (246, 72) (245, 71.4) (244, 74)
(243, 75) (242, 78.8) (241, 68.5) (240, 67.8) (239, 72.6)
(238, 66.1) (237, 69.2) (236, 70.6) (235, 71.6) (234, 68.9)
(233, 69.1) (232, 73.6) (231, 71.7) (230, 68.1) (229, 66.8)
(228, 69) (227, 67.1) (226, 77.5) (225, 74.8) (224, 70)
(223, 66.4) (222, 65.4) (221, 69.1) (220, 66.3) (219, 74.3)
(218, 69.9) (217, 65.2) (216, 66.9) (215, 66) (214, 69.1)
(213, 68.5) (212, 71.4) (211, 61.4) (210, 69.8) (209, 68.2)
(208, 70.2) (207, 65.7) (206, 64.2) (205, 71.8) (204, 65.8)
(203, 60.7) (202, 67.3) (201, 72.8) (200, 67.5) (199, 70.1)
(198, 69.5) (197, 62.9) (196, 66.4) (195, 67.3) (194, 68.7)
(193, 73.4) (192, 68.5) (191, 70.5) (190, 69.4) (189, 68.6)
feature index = 0.25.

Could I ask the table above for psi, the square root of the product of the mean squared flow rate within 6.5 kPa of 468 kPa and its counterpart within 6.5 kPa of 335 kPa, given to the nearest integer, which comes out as 5656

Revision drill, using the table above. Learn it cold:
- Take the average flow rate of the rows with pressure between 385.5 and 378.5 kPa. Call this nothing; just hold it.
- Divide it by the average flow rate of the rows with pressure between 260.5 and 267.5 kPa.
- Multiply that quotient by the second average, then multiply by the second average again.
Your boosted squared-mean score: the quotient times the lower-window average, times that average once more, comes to 4934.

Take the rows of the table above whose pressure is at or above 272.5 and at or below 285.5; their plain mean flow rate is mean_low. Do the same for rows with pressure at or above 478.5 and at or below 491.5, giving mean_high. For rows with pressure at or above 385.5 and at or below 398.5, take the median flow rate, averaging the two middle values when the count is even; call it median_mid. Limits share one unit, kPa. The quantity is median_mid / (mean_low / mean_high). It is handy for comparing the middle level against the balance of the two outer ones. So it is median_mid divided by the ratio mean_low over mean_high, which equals 75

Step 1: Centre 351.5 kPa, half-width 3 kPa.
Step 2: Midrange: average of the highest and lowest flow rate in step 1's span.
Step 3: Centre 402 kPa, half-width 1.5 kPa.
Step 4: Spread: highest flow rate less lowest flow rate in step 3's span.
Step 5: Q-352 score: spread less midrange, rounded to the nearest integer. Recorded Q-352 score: -65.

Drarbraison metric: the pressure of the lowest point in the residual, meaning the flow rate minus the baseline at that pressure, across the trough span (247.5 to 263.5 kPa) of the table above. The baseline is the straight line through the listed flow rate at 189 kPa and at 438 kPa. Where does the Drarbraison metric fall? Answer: 259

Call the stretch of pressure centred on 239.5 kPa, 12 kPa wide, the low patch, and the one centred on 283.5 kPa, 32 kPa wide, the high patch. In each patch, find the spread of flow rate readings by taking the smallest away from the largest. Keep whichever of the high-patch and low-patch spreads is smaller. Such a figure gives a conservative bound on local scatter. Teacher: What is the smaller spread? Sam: 10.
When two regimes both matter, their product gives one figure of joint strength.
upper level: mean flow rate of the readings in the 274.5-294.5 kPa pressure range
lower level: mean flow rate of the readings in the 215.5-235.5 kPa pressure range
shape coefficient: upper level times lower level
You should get 4828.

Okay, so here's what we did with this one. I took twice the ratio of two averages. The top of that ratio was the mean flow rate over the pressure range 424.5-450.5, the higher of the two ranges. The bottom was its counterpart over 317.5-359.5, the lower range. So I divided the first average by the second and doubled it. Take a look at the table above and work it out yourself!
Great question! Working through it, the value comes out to 1.78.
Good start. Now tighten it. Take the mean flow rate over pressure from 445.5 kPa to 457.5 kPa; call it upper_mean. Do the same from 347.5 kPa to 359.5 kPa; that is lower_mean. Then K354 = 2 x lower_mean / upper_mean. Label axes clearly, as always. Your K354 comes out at 2.84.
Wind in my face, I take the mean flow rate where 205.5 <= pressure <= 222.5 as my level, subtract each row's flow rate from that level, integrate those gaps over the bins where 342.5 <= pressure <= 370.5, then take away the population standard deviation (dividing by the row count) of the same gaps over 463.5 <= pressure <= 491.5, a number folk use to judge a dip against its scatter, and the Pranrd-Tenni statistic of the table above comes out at -66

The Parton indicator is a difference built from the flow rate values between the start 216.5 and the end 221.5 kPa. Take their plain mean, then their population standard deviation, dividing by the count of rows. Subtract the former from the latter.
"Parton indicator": -66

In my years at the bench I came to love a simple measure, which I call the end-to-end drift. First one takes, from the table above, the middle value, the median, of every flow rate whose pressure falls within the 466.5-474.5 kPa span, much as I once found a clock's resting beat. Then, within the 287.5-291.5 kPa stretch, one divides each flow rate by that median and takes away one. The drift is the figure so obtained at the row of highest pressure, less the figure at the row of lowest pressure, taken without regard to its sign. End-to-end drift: 0.021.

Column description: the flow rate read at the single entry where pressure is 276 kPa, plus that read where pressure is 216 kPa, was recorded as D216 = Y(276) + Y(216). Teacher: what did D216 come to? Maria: 134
